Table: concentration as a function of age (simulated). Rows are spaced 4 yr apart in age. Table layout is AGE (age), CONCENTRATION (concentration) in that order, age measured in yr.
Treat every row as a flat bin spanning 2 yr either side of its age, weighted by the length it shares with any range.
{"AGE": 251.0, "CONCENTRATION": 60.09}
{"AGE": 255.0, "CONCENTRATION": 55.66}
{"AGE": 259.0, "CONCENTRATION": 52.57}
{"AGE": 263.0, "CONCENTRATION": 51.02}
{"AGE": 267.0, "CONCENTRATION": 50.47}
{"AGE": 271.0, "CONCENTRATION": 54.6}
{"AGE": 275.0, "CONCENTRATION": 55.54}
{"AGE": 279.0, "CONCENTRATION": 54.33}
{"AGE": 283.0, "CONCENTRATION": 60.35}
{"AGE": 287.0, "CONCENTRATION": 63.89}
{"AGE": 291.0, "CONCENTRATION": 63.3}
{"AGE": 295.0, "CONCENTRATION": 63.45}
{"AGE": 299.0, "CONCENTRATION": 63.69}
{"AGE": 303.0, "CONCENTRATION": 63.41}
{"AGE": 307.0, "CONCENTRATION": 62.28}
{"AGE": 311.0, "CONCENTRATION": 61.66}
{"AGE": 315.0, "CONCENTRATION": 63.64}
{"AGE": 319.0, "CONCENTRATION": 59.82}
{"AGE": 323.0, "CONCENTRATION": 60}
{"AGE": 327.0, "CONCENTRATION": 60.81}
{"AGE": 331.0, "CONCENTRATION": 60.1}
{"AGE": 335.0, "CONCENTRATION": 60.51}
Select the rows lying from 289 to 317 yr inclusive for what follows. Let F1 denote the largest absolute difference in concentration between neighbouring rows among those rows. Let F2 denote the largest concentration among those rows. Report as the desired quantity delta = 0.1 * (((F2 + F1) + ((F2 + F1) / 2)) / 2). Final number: 4.93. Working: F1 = 2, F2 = 63.69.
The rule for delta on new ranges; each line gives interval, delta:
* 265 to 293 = 5.24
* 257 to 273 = 4.40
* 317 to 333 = 4.62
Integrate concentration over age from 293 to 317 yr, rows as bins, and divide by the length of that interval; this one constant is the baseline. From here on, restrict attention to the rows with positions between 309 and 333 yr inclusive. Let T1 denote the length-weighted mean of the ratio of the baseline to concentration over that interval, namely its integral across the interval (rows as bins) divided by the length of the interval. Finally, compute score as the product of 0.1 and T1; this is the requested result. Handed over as 0.103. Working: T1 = 1.03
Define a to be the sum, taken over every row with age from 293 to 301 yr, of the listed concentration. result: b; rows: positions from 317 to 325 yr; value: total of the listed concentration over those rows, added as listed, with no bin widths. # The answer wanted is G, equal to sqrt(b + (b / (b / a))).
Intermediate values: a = 127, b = 120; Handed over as 15.7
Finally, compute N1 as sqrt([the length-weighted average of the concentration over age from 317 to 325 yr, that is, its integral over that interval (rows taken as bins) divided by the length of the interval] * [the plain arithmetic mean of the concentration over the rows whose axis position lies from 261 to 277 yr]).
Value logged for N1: 56.3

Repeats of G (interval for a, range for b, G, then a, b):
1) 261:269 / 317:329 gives 16.8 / 101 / 181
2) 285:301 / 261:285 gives 24.1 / 254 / 326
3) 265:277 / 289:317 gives 24.5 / 161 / 441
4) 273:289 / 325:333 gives 18.8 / 234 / 121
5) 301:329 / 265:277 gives 24.3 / 432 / 161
